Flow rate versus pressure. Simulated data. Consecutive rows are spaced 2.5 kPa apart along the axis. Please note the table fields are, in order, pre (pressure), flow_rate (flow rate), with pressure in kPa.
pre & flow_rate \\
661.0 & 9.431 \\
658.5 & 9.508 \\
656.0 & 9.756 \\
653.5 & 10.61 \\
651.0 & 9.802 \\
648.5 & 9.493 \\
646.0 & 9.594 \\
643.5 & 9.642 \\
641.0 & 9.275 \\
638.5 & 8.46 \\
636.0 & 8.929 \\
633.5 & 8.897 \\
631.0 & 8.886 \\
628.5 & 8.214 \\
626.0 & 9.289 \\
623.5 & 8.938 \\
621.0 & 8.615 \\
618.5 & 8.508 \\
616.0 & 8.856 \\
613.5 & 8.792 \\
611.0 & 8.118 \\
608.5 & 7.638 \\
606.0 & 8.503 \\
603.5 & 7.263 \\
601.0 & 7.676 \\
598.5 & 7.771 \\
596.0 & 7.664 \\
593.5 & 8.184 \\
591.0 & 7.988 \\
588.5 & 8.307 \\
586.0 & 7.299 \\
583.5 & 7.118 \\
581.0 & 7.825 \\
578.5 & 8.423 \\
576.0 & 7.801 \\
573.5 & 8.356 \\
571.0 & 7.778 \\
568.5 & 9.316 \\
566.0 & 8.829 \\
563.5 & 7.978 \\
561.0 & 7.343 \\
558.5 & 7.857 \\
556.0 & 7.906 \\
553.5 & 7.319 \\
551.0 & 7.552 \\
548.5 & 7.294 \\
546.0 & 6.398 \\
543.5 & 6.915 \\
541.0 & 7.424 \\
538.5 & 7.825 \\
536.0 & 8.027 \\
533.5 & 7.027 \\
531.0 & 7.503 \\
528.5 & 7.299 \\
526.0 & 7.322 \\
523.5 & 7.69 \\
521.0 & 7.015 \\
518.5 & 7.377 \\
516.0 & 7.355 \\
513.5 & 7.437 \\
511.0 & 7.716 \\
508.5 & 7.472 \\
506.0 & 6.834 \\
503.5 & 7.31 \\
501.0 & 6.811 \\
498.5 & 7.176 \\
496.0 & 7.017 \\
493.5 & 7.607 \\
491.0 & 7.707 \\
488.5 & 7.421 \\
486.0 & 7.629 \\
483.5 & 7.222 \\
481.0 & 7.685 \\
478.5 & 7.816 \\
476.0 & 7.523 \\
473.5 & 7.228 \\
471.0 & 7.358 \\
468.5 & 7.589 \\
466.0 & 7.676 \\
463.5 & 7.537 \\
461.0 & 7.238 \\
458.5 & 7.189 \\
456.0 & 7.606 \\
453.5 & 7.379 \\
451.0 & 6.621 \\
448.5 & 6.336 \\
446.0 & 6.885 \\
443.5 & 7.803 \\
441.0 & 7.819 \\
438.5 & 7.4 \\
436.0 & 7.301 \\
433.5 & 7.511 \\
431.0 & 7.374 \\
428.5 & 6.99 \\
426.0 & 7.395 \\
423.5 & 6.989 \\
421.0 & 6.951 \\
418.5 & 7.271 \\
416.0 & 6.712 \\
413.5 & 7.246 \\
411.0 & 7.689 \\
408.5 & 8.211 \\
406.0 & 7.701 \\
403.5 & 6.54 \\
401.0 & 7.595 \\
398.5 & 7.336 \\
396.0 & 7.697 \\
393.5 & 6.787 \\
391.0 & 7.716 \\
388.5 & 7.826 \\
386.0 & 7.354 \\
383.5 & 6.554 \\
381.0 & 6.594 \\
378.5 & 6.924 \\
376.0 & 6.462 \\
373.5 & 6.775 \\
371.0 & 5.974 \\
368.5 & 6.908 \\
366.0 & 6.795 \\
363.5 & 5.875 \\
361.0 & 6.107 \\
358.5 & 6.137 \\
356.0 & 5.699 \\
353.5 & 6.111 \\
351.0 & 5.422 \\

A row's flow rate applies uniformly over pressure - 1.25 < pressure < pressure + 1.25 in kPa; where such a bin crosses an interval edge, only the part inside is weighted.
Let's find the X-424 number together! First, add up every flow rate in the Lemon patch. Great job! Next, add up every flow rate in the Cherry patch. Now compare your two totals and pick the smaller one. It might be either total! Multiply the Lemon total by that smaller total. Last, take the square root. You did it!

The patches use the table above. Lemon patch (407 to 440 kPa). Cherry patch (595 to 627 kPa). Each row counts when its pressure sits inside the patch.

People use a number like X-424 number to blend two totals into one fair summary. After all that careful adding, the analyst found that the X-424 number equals 95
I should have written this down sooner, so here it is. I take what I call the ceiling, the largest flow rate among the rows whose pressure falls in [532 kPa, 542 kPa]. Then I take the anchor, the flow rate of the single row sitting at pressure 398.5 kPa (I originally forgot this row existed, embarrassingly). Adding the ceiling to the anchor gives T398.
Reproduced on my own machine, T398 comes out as 15.4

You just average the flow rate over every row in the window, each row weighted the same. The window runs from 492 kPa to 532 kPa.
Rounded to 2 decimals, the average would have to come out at 7.31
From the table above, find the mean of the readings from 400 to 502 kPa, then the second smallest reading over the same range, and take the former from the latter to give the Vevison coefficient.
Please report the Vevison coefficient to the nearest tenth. -0.8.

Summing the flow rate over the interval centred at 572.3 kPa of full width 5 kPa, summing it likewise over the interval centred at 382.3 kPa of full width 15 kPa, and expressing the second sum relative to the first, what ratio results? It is 2.59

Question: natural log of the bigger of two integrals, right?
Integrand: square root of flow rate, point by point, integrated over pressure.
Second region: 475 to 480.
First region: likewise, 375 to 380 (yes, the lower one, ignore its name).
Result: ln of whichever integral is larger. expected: 2.63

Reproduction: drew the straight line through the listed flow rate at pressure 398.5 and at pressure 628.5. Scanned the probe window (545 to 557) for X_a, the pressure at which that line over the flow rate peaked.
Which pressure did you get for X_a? 546.0 kPa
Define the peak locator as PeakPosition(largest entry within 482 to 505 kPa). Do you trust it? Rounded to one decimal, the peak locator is 491.0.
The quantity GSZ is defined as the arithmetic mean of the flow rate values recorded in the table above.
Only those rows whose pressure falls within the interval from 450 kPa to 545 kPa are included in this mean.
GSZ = 7.4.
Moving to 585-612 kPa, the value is 7.9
